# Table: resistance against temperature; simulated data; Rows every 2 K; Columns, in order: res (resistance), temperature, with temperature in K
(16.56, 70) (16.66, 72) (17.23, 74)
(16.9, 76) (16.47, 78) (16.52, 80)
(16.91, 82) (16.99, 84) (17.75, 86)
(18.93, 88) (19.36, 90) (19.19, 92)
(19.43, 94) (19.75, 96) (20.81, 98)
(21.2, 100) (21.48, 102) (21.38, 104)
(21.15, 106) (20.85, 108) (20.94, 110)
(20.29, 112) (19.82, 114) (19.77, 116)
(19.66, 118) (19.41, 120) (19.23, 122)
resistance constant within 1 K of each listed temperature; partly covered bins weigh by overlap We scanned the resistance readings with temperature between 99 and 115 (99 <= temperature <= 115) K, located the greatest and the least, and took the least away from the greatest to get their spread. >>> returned 1.66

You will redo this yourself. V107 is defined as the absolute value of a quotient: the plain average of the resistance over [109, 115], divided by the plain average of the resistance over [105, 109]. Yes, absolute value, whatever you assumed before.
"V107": 0.97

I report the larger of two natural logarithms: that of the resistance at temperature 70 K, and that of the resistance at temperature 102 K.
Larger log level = 3.07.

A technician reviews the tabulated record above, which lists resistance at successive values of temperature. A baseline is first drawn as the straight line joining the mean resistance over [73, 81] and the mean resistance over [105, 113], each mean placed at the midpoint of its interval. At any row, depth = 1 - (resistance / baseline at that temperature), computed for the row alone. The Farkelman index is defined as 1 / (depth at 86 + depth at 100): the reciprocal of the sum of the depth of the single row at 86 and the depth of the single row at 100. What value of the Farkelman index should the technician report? -15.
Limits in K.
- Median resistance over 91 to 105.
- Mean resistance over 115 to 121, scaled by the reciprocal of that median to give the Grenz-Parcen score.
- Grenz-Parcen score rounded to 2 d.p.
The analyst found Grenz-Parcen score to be 0.94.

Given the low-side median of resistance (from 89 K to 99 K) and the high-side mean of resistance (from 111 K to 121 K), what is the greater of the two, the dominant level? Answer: 19.8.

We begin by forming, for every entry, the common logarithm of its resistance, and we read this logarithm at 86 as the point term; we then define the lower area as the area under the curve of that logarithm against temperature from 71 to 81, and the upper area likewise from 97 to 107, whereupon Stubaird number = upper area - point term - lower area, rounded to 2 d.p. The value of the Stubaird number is -0.23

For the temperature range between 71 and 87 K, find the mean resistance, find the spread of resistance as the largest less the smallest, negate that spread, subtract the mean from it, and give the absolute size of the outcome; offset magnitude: 18.2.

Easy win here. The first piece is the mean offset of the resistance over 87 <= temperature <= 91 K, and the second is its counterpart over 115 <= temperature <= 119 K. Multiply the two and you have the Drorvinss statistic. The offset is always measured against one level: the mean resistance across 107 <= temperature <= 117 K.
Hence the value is 0.7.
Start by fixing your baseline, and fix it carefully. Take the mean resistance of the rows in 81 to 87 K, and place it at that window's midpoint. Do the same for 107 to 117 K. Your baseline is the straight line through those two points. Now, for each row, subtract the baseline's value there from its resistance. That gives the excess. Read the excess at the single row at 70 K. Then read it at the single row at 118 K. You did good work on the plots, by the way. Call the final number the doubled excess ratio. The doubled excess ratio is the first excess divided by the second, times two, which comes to -1.3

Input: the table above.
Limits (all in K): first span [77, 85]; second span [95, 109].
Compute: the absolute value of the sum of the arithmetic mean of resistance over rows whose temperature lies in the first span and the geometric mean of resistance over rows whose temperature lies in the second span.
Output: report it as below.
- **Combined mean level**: 37.7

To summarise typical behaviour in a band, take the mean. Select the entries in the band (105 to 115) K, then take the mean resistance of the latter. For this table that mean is 21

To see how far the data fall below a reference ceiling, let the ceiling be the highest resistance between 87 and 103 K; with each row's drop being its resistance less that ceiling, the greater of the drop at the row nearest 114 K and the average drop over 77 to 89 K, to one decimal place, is -1.7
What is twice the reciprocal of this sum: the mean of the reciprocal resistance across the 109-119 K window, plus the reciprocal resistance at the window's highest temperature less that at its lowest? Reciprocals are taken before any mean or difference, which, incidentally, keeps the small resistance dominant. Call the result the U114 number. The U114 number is 38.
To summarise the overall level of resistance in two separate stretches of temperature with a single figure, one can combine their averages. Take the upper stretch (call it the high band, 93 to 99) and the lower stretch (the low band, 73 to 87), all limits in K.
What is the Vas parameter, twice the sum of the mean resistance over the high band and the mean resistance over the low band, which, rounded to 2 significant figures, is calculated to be 74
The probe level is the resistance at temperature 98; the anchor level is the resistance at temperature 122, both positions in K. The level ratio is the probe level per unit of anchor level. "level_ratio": 1.08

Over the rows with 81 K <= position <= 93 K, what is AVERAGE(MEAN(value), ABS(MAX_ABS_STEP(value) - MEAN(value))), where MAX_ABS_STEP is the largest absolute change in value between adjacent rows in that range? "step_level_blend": 17.6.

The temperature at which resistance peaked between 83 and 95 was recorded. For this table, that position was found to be 94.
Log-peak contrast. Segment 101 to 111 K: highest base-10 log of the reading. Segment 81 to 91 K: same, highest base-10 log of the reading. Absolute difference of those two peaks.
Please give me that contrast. 0.045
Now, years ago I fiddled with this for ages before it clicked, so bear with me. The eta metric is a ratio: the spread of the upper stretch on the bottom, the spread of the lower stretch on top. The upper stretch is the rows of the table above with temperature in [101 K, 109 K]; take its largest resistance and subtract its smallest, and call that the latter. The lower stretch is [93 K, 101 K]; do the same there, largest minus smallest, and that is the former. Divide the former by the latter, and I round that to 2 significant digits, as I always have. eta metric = 2.8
